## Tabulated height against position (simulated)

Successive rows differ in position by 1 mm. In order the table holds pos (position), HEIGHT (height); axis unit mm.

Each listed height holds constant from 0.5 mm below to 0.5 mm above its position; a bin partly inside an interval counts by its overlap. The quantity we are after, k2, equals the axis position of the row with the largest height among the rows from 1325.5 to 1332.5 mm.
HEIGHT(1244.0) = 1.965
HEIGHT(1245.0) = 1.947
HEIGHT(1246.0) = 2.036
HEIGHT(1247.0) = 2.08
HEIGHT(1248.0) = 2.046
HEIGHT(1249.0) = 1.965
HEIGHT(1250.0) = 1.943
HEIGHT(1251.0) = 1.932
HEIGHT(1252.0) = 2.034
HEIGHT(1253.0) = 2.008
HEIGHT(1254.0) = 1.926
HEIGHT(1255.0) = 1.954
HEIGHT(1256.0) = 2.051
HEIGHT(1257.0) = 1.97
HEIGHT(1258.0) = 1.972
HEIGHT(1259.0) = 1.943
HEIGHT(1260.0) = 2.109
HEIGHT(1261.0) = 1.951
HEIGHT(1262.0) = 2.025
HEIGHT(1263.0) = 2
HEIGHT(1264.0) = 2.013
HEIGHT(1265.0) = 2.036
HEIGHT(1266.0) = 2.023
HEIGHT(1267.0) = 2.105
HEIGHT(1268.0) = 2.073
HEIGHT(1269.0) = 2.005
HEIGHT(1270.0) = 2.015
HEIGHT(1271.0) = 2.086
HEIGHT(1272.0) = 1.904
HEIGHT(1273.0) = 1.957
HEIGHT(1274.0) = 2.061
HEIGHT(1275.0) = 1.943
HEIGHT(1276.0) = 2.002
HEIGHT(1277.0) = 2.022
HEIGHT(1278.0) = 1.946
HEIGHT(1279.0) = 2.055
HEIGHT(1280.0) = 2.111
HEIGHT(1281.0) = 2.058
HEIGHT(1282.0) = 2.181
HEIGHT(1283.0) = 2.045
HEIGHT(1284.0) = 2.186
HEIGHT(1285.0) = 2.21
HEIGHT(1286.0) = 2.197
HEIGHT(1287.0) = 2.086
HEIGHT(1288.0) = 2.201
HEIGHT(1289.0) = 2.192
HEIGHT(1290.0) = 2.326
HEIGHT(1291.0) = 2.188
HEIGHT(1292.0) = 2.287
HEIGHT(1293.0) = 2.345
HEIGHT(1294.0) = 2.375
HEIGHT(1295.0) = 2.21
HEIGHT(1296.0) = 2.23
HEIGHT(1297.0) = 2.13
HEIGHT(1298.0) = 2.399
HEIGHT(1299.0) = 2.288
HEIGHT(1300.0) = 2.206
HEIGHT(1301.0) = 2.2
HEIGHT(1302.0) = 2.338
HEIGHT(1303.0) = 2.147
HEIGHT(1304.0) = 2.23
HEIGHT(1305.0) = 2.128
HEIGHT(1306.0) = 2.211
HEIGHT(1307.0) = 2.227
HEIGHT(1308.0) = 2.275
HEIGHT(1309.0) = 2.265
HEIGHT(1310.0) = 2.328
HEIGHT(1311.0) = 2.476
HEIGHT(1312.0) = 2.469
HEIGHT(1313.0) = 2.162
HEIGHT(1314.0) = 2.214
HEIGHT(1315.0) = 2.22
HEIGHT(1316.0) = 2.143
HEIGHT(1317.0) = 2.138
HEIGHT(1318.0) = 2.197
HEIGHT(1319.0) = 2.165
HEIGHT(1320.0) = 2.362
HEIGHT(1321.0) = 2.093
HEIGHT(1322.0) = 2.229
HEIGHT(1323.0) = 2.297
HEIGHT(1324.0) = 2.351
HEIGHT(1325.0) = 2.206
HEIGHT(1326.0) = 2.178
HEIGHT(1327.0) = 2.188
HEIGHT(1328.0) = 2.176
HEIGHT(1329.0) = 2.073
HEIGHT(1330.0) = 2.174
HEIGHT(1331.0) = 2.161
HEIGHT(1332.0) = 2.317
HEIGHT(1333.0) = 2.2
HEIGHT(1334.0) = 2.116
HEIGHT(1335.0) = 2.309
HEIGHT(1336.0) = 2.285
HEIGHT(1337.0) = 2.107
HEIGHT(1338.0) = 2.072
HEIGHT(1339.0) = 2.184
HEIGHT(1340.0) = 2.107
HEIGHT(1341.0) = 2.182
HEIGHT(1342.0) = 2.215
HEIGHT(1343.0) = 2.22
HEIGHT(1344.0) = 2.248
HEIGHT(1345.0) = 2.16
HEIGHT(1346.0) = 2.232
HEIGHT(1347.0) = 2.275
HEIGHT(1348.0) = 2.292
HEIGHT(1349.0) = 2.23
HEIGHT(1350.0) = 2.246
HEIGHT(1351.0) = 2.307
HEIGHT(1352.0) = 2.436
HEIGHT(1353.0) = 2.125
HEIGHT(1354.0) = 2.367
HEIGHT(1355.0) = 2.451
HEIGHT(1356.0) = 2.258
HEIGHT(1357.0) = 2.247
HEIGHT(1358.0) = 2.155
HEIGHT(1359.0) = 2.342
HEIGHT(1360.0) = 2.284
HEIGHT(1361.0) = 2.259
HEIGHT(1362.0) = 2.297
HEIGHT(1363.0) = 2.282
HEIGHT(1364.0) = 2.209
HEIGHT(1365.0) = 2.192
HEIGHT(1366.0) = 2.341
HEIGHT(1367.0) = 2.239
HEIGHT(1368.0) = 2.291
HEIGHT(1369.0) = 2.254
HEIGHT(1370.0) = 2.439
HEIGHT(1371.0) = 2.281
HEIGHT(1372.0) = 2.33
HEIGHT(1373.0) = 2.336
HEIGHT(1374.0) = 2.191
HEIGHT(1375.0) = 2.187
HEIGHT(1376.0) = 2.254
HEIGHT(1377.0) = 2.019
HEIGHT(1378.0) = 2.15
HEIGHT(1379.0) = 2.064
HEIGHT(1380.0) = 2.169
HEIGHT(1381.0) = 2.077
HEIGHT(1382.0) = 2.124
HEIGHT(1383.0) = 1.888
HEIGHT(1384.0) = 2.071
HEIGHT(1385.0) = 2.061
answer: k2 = 1332.0 mm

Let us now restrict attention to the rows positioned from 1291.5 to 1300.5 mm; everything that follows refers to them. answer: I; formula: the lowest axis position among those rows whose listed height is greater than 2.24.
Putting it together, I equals 1292.0 mm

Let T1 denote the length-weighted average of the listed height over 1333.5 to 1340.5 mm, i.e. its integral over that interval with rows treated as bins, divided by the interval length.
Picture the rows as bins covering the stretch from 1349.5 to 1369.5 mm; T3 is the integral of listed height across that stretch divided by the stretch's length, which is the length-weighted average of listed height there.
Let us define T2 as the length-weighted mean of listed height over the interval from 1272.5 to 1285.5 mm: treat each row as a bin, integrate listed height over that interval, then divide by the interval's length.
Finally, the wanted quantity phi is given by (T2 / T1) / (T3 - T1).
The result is 9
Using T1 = 2.17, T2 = 2.06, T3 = 2.28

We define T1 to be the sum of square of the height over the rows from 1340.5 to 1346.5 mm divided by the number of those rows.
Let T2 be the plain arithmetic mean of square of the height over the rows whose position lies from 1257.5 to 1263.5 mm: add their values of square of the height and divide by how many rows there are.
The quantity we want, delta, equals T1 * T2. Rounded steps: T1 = 4.88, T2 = 4.0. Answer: 19.5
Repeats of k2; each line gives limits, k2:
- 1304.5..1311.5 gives 1311.0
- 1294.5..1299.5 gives 1298.0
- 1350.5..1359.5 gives 1355.0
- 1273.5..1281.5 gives 1280.0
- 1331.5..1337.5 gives 1332.0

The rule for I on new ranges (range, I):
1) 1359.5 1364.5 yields 1360.0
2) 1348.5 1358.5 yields 1350.0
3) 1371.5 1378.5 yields 1372.0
